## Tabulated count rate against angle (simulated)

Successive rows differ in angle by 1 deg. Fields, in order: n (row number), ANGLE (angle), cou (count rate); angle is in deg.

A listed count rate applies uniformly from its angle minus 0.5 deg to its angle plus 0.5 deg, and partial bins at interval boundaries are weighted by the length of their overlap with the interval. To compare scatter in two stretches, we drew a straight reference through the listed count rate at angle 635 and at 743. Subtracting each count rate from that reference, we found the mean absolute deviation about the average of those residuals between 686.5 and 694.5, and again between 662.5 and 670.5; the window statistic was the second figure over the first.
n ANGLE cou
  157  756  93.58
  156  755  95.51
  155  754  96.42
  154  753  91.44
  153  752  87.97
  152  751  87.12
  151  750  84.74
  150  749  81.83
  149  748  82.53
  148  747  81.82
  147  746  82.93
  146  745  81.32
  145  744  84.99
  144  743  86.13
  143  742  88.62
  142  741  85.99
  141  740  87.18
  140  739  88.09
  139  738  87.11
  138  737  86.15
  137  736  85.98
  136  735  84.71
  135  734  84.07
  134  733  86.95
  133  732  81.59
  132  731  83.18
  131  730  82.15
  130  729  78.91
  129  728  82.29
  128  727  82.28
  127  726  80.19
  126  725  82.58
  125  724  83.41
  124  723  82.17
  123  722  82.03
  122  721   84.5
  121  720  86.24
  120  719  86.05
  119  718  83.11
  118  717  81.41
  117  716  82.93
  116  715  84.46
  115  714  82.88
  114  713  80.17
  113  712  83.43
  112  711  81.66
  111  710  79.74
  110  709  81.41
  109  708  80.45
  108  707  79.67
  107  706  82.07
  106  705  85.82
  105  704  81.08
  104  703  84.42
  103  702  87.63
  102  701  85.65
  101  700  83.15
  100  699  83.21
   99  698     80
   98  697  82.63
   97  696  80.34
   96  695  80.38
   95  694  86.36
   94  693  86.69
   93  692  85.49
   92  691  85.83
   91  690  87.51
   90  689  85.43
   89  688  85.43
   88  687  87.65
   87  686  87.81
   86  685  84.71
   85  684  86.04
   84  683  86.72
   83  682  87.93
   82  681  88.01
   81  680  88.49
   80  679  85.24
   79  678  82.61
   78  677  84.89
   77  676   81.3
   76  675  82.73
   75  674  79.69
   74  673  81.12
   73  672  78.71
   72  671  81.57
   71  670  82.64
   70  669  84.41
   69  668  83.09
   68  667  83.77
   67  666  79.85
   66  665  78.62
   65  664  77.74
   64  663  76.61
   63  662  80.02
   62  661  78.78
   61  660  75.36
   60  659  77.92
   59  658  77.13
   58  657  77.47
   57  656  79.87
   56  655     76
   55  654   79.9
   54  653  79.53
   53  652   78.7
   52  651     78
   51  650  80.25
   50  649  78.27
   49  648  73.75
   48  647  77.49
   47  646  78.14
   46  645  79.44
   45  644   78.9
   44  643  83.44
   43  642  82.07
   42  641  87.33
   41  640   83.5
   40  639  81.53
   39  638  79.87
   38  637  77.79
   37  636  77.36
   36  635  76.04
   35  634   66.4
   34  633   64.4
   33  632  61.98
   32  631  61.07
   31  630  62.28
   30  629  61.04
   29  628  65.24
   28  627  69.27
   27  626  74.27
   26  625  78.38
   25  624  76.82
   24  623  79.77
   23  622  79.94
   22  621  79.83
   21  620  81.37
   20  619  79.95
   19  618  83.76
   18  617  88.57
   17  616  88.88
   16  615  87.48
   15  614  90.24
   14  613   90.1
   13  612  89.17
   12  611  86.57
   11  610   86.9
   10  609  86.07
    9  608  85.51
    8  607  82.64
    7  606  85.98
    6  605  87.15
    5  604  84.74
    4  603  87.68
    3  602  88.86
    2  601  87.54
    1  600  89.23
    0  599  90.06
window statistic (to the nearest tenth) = 3.2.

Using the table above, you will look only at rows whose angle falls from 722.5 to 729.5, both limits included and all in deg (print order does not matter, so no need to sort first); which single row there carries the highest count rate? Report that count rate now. 83.41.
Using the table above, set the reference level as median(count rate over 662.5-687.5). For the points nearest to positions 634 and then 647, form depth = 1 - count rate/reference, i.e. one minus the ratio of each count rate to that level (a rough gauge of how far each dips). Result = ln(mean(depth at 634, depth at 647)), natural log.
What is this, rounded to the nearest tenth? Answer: -2.0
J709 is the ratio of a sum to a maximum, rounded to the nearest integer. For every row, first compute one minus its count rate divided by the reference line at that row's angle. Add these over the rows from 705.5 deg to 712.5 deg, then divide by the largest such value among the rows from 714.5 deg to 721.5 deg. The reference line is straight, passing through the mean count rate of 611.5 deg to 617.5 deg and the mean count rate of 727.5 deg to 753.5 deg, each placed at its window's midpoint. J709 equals 8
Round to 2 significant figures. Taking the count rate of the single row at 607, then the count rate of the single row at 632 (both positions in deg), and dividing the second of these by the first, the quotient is 0.75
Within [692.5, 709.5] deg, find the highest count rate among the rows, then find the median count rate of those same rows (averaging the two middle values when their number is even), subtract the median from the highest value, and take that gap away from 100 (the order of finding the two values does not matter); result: 95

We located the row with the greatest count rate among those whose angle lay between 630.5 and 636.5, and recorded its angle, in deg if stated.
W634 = 636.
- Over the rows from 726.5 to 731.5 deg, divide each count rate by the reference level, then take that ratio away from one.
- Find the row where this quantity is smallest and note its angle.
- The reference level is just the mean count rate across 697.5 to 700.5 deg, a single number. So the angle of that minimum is 731 deg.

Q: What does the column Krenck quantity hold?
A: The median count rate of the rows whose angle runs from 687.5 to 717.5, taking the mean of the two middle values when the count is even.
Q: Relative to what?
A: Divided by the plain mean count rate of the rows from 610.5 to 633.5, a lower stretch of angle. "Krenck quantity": 1.07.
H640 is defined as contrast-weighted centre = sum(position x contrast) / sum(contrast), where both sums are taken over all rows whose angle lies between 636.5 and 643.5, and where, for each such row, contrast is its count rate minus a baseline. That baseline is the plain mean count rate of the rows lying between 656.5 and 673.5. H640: 641.5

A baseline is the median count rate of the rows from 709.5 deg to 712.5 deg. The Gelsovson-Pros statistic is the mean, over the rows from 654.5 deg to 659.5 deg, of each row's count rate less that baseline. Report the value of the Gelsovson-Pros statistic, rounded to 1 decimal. -4.0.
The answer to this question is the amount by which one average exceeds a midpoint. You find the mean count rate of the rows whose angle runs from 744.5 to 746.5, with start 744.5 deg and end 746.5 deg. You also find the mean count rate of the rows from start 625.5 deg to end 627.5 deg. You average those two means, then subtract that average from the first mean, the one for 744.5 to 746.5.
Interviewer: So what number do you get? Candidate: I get 5.2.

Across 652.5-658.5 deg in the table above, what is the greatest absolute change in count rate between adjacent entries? 3.9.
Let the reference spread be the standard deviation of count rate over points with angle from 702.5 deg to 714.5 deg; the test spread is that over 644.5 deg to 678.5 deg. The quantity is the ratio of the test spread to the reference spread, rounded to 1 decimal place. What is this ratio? 1.4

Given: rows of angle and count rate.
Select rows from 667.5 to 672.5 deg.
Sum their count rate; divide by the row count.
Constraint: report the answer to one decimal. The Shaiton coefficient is 82.1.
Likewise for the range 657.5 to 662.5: 77.8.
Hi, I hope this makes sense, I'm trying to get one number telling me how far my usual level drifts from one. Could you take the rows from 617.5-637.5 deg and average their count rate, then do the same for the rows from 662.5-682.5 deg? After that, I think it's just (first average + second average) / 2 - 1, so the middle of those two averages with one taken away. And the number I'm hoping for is 76.6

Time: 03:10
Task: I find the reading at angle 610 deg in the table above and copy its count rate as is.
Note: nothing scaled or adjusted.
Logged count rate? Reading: 86.9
